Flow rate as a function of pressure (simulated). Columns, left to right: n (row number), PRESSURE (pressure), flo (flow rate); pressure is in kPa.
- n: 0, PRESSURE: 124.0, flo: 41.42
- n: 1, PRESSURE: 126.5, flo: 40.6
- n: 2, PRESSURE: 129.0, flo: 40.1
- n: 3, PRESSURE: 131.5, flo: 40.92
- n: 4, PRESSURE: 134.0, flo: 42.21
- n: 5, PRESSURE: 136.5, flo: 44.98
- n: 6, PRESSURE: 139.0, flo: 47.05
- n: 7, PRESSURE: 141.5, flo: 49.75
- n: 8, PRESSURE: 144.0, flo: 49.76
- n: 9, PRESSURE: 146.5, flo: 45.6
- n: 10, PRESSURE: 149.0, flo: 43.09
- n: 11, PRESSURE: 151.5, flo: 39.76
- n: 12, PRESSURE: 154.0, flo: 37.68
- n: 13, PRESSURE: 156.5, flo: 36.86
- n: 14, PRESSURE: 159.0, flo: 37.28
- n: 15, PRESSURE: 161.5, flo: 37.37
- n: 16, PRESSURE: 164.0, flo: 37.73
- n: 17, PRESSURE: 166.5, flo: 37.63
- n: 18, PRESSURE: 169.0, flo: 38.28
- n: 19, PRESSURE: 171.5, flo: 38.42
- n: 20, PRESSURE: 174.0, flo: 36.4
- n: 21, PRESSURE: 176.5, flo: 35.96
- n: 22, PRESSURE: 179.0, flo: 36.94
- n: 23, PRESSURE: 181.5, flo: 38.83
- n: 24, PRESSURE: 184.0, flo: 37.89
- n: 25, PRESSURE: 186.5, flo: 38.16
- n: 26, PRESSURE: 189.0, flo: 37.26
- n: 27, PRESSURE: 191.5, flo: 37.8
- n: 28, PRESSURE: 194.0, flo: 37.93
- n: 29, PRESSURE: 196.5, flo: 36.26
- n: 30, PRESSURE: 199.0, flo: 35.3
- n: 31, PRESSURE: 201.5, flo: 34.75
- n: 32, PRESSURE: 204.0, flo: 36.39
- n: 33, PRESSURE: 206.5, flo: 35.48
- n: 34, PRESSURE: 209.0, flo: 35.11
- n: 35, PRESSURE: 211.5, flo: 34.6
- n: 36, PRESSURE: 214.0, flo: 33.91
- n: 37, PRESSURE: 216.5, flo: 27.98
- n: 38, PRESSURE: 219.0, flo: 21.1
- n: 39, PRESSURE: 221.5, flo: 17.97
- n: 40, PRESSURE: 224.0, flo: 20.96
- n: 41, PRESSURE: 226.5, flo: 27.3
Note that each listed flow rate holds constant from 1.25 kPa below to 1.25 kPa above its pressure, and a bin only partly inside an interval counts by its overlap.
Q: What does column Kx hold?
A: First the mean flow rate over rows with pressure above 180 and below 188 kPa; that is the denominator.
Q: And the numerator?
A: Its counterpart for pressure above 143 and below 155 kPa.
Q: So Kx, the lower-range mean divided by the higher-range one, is 1.13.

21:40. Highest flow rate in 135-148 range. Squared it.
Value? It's 2476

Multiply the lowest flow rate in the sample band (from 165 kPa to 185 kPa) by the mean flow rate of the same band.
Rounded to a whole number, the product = 1350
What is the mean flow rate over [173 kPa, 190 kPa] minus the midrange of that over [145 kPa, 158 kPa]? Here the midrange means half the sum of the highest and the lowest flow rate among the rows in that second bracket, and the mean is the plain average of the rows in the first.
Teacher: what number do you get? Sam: -3.9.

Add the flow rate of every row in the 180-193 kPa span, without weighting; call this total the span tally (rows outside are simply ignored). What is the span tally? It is 190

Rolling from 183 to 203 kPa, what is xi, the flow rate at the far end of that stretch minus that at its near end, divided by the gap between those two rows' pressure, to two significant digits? -0.18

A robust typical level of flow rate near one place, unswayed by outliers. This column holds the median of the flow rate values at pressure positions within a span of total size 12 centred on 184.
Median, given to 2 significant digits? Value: 38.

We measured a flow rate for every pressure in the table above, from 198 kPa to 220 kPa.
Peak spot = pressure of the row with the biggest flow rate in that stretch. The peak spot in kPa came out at 204.0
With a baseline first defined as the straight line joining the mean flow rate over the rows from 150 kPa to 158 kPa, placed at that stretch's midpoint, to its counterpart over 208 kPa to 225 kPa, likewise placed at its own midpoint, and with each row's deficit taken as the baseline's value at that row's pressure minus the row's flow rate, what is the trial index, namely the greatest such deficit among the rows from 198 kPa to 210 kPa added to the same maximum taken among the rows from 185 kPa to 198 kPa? -10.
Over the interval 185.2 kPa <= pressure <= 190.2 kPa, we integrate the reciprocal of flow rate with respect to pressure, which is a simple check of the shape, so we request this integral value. 0.13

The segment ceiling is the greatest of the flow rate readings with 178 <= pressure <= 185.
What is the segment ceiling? 38.83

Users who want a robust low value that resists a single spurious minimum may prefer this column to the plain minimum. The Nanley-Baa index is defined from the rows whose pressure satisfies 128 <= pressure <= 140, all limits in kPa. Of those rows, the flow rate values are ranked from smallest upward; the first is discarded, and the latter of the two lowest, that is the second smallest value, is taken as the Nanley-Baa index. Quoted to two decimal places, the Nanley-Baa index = 40.92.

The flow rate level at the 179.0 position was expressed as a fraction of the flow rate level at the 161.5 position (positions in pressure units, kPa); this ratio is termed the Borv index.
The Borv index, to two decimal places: 0.99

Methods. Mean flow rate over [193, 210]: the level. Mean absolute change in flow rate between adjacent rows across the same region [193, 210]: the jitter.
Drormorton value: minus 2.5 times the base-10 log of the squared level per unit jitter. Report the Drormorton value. -7.8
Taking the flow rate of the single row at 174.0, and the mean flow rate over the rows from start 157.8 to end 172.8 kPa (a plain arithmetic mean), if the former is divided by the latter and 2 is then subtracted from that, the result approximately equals -1.04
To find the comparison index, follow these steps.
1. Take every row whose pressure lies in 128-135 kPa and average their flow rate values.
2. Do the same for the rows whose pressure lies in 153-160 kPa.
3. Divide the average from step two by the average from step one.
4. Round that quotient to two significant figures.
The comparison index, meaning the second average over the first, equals 0.91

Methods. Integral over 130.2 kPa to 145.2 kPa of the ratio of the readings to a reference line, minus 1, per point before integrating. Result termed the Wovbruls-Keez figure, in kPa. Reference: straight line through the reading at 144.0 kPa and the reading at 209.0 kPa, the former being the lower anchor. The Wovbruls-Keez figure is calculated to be -1.6 kPa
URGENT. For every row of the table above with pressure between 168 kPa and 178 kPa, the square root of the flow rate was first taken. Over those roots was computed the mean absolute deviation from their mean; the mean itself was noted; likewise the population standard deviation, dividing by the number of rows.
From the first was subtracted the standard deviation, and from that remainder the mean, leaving -6.10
